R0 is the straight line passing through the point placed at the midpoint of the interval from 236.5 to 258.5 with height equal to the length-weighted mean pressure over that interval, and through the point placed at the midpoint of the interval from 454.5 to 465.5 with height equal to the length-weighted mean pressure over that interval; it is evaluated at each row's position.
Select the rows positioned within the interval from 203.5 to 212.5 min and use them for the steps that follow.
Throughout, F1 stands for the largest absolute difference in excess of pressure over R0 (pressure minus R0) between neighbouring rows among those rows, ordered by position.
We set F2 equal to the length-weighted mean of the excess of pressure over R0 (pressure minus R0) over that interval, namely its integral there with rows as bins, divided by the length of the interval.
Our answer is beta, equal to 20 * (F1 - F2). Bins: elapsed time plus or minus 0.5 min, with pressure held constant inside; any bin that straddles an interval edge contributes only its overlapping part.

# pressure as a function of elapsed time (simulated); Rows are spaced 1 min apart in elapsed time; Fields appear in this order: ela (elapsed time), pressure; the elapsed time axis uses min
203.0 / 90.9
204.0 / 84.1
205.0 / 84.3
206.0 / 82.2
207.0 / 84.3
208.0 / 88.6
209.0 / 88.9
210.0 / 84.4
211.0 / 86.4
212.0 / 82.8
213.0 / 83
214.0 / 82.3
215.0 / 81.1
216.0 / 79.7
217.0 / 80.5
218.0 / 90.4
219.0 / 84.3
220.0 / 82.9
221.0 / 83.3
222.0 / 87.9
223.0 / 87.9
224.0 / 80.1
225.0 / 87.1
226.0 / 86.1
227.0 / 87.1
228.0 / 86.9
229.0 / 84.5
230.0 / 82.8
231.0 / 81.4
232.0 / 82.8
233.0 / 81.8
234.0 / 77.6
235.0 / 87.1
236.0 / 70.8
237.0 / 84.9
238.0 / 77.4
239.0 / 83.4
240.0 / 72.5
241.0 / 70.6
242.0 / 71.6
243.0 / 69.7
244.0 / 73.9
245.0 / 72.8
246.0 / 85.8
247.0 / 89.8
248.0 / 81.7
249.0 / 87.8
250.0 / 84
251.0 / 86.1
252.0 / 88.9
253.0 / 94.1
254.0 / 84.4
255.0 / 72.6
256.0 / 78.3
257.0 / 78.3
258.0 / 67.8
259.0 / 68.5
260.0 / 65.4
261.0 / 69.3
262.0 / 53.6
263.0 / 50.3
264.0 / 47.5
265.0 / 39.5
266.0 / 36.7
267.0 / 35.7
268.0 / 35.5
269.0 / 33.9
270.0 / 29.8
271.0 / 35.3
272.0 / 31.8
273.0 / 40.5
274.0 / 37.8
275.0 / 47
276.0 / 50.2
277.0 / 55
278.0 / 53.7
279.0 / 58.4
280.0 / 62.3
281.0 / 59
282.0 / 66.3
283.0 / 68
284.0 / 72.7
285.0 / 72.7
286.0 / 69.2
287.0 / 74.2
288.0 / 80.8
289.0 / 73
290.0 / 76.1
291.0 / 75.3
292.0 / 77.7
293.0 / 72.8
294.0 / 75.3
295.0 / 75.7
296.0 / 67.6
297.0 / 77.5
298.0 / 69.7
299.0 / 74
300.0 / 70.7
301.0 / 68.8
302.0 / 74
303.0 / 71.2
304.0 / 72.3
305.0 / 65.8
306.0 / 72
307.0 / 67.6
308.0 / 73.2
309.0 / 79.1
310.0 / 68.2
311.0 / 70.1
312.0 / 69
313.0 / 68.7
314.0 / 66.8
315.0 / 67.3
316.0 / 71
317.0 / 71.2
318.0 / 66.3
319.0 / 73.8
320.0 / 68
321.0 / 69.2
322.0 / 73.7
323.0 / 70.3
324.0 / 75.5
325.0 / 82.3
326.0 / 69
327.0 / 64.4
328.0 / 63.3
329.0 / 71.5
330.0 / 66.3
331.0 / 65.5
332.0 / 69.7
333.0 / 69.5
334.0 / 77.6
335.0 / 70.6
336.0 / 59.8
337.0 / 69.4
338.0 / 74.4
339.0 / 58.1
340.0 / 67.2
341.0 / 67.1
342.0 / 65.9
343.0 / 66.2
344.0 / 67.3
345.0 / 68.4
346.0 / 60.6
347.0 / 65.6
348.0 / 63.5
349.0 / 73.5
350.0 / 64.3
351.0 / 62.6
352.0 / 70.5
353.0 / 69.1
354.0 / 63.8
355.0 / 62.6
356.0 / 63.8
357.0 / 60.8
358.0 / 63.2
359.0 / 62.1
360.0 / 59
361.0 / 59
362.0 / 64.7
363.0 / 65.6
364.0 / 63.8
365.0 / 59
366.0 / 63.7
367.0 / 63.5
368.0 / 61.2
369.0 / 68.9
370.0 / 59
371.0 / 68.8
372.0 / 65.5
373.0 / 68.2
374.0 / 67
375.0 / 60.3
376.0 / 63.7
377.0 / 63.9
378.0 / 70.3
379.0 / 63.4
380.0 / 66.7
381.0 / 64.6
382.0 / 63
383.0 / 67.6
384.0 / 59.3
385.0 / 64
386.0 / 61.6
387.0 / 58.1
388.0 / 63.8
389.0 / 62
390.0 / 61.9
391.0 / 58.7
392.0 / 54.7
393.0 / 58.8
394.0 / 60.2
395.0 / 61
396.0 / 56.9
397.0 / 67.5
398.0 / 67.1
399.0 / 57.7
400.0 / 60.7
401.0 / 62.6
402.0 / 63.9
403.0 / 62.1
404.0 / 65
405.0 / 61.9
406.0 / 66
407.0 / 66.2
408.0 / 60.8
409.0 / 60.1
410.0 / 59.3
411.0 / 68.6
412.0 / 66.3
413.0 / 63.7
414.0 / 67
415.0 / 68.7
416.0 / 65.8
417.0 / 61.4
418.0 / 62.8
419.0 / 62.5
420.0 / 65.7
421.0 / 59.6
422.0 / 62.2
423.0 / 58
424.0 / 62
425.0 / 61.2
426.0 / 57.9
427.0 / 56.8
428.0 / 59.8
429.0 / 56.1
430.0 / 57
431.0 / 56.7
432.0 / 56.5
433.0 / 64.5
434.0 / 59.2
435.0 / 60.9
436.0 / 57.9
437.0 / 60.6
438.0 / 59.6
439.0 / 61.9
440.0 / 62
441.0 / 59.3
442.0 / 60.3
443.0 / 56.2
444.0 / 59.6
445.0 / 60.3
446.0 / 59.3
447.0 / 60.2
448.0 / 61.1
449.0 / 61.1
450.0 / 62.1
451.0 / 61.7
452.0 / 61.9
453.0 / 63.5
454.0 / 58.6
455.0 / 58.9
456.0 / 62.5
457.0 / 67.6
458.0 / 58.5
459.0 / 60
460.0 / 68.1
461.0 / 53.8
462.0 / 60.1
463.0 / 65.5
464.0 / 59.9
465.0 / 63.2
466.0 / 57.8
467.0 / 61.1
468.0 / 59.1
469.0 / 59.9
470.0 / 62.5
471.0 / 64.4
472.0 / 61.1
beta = 50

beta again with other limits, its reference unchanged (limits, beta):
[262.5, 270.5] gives 950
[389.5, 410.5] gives 318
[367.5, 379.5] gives 278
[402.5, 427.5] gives 240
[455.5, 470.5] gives 286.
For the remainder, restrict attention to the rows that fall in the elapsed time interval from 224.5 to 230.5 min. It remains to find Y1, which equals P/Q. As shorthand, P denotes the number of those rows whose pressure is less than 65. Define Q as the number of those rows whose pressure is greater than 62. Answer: 0.0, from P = 0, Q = 6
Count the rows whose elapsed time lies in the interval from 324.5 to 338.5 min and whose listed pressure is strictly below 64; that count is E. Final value 2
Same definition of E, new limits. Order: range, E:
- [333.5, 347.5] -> 3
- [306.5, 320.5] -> 0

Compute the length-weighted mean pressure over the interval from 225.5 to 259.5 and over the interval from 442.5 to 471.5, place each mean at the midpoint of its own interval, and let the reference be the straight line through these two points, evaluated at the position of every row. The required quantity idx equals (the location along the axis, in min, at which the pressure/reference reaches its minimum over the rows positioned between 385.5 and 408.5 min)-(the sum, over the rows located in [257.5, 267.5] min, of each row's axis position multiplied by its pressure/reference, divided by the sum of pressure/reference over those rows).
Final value 130.2 min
